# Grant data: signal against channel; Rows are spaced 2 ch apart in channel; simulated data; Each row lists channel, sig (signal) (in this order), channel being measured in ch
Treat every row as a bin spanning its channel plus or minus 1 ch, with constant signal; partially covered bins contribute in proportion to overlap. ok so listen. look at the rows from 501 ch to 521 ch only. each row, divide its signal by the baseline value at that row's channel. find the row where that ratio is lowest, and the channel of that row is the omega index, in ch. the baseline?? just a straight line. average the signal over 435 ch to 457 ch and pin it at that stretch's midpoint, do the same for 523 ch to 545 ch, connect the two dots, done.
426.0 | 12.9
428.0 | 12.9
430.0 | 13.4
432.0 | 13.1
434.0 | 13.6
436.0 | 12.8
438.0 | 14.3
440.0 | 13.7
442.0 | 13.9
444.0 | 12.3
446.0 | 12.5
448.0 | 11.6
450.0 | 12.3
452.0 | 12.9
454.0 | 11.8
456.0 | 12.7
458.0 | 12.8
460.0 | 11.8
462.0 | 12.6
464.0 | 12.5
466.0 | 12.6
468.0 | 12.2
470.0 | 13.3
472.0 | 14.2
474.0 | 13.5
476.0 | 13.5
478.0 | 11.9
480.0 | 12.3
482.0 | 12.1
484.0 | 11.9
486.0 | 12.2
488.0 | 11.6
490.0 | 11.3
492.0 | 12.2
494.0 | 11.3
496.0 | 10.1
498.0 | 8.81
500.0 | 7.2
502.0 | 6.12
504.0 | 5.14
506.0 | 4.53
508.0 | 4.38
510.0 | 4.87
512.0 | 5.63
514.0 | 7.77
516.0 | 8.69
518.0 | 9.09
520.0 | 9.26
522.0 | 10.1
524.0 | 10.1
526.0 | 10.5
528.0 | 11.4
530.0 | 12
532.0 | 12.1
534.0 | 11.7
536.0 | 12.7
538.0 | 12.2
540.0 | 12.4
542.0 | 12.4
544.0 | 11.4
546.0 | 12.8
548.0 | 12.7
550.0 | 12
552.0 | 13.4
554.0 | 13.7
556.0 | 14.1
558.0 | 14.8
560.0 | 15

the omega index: 508.0 ch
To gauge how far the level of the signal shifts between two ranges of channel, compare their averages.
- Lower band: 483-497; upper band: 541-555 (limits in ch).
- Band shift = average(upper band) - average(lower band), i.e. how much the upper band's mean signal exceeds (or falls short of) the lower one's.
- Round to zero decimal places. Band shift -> 1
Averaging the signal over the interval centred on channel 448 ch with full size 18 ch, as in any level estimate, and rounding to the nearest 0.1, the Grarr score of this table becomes 12.6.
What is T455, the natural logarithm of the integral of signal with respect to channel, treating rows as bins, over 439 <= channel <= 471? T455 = 6.00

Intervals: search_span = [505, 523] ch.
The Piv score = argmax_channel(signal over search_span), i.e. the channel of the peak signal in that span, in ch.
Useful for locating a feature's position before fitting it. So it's 522.0 ch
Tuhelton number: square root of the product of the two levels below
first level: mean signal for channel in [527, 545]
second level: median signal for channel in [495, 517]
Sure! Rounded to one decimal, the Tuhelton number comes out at 8.6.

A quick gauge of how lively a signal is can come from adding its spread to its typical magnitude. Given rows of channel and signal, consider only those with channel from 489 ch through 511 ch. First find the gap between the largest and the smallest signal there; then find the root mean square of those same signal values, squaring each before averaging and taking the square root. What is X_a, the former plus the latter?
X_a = 16.1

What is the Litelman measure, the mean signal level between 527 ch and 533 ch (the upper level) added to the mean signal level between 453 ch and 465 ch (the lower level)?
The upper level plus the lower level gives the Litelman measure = 24.2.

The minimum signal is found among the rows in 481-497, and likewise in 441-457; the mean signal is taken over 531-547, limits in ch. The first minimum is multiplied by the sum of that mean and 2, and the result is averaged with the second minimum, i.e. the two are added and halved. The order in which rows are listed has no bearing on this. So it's 78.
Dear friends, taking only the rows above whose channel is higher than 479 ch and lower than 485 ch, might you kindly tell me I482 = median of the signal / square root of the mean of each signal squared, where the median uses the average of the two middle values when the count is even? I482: 1.00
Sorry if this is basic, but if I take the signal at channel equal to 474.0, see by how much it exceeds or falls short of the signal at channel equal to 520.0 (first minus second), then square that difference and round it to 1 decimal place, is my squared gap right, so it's 18.0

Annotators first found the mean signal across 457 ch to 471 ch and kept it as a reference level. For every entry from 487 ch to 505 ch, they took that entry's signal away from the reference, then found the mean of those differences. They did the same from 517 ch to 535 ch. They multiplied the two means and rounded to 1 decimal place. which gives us 6.0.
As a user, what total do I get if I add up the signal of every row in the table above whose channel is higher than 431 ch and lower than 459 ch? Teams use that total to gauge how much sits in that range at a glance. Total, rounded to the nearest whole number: 180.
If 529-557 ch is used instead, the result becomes 176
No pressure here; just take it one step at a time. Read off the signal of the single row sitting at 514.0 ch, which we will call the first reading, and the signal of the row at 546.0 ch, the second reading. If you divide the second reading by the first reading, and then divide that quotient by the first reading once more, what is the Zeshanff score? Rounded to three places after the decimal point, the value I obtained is 0.212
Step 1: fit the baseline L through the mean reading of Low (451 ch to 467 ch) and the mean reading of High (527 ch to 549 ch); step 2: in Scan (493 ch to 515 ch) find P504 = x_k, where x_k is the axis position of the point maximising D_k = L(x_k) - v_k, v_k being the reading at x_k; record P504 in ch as 508.0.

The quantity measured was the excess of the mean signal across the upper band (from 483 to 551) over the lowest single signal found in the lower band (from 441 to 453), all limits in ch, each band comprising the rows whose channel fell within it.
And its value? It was -1.6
